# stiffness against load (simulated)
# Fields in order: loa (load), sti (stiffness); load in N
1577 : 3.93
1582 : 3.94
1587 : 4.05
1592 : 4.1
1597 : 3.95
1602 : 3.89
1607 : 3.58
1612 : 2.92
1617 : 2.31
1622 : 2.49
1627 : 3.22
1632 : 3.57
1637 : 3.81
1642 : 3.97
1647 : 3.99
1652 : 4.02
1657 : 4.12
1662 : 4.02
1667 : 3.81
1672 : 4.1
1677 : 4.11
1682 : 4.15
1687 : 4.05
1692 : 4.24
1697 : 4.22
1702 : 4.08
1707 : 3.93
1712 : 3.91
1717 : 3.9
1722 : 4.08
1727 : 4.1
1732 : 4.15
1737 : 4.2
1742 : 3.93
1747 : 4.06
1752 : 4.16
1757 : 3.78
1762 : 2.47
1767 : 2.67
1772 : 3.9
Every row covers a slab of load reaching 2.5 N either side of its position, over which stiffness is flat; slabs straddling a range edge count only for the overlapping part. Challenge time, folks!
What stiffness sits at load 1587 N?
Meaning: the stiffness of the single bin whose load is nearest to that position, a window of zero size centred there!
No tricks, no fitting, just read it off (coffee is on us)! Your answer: 4.05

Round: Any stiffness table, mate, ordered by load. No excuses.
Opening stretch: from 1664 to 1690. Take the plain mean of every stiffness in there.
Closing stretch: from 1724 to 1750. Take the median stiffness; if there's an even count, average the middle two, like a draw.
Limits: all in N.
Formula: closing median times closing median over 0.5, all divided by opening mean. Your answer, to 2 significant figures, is 8.3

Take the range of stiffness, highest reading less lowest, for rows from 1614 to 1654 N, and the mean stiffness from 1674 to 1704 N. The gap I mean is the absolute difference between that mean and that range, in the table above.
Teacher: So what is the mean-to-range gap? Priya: 2.4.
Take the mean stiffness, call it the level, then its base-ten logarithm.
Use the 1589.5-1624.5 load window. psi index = 0.521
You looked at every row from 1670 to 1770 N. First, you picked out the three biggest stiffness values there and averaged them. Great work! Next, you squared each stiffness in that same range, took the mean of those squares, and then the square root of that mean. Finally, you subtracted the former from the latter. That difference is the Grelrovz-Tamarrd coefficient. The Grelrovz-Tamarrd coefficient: -0.28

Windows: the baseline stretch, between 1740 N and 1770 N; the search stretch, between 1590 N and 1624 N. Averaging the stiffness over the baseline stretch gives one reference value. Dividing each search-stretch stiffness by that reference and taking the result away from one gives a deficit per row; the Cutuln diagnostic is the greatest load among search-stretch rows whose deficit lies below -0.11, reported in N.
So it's 1597 N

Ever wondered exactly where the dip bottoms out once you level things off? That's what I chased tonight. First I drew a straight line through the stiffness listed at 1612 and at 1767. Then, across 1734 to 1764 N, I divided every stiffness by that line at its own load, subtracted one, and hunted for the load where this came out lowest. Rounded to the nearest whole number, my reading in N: 1762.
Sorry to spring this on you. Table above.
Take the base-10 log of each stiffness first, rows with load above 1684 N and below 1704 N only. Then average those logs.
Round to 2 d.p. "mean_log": 0.62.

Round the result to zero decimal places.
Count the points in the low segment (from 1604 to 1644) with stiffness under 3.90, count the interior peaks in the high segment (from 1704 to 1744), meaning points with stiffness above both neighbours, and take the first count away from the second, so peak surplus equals -6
